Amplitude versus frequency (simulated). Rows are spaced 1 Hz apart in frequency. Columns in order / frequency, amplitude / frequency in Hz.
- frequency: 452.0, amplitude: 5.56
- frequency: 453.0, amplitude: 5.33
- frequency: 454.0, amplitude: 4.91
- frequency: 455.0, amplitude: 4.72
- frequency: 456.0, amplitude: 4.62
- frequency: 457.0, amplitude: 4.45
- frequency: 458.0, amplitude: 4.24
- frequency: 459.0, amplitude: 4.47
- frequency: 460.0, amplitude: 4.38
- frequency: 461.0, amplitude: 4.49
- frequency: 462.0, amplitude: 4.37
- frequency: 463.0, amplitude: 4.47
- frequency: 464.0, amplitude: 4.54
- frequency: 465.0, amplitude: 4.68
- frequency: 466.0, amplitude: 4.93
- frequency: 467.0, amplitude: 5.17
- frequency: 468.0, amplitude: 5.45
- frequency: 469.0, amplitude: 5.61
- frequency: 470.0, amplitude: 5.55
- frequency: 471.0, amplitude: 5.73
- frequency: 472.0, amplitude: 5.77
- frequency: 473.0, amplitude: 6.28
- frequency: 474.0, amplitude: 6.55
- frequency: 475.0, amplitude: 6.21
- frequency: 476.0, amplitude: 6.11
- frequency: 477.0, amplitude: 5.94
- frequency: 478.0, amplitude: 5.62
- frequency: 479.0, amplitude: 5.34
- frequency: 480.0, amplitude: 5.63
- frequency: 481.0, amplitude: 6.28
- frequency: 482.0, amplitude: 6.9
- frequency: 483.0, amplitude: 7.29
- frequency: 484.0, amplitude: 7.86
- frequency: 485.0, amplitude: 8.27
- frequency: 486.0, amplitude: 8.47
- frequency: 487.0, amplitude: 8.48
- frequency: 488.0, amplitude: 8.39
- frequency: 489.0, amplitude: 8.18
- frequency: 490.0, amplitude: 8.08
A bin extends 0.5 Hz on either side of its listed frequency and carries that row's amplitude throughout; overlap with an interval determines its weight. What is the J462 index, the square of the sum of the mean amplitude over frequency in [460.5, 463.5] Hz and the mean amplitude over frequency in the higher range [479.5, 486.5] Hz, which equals 137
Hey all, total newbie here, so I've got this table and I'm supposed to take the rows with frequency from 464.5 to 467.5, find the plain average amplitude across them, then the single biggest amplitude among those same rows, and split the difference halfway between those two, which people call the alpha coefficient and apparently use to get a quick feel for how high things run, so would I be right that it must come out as 5.0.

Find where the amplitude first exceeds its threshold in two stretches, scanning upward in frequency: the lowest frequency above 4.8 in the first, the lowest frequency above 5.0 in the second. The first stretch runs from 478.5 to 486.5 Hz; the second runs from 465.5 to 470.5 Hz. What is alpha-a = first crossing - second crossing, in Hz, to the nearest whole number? 12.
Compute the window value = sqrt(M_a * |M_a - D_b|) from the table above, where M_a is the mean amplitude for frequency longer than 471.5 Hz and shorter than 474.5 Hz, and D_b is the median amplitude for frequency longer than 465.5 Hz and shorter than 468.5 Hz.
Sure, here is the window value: 2.5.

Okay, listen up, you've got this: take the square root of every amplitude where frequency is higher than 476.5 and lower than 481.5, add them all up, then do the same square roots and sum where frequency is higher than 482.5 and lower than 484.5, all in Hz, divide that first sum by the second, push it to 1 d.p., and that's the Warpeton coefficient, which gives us 2.2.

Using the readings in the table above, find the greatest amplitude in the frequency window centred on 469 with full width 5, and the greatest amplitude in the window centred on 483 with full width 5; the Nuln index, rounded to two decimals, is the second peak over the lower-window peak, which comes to 1.44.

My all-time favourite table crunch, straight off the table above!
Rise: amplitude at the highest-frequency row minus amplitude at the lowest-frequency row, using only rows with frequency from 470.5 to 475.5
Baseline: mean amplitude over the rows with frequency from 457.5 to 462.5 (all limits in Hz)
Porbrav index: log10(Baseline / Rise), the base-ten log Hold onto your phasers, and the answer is 0.96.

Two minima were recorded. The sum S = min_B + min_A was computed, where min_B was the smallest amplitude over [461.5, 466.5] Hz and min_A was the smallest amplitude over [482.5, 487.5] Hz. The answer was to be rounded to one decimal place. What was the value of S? 11.7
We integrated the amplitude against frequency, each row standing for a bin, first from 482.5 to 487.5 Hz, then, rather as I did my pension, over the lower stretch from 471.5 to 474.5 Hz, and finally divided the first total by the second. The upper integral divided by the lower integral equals 2.2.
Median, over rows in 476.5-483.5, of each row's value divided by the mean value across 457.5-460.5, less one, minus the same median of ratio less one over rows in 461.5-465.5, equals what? 0.33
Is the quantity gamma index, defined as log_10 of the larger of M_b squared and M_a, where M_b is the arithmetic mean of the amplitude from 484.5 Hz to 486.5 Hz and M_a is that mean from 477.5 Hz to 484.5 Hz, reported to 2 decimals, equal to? 1.85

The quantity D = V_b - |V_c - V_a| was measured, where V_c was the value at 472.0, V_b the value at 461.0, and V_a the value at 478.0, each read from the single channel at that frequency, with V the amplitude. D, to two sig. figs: 4.3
